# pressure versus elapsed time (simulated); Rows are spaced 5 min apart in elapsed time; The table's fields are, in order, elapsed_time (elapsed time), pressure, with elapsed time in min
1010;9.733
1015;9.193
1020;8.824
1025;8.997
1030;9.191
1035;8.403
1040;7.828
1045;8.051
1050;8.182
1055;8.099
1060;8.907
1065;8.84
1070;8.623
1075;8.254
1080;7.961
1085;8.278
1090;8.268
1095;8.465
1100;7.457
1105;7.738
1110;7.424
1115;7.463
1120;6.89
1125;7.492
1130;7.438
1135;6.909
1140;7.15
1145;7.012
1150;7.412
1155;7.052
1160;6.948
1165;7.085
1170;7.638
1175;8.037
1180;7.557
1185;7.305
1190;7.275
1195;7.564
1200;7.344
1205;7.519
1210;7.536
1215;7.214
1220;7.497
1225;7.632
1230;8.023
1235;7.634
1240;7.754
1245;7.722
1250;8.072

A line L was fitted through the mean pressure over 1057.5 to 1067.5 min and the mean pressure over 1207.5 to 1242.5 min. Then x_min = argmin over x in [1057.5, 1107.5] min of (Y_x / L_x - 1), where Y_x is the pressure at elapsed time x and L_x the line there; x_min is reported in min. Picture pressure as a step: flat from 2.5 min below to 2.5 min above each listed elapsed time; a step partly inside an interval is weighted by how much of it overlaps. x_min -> 1100 min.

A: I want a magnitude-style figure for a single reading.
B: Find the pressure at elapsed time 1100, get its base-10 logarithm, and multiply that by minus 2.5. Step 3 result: -2.18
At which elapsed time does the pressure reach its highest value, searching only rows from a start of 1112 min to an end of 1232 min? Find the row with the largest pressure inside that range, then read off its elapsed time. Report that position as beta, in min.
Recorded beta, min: 1175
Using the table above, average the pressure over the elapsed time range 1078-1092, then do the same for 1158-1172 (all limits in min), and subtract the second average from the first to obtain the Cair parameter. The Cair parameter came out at 0.95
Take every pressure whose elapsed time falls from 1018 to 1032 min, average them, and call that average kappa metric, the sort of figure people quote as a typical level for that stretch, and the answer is 9.00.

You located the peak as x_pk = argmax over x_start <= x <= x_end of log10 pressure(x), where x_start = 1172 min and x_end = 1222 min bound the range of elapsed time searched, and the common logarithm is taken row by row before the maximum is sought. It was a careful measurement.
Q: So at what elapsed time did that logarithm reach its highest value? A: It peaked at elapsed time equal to 1175 min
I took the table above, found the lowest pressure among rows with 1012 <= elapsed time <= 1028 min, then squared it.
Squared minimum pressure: 78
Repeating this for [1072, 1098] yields 63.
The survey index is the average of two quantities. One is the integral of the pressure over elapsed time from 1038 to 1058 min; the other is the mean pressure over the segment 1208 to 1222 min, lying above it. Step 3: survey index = 84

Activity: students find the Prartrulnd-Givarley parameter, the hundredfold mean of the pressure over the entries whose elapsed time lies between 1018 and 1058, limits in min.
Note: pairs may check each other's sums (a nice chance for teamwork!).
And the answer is 845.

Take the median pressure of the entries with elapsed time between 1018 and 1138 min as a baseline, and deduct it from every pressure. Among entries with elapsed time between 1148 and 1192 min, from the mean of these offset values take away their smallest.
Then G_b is 0.42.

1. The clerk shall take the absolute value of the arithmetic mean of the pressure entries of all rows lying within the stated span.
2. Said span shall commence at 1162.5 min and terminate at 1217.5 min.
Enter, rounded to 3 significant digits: 7.46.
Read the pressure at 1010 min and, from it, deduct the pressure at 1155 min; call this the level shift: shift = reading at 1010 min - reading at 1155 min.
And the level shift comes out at 2.7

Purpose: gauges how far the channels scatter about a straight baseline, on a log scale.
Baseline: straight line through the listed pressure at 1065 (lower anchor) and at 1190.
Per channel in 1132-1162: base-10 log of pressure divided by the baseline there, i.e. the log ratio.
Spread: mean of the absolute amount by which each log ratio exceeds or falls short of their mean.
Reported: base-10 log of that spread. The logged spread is -2.06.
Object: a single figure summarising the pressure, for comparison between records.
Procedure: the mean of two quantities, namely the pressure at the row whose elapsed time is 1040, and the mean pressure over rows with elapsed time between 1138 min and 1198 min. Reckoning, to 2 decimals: 7.58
